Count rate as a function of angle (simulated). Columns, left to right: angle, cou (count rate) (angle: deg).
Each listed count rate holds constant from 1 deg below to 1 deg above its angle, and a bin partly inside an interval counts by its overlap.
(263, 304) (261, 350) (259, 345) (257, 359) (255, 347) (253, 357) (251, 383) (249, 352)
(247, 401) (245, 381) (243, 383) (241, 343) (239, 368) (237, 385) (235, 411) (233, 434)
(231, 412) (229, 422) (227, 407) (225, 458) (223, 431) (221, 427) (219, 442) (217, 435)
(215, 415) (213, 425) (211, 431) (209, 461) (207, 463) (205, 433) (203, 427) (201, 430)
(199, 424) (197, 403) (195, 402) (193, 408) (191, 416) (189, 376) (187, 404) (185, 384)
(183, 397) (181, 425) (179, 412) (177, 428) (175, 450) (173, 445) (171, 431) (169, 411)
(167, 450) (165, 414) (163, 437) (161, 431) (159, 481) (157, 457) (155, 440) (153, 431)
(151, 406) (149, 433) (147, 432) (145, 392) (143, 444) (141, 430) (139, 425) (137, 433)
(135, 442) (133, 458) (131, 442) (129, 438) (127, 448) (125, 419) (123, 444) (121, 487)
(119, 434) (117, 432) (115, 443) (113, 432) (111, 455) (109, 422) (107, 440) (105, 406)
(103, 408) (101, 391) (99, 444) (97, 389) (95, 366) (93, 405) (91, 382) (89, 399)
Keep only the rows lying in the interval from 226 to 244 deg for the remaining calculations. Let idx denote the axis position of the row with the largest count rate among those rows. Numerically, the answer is 233 deg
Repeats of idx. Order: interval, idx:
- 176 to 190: 177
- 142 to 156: 143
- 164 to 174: 167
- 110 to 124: 121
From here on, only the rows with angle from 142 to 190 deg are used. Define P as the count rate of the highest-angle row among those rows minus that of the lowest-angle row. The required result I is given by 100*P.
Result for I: -6800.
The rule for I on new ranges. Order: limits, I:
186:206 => 2900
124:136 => 2300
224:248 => -5700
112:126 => -1300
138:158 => 3200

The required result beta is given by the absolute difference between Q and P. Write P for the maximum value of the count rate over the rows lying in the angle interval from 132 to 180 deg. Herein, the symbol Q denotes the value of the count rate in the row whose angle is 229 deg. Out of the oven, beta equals 59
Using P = 481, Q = 422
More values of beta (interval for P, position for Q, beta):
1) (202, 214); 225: 5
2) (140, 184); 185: 97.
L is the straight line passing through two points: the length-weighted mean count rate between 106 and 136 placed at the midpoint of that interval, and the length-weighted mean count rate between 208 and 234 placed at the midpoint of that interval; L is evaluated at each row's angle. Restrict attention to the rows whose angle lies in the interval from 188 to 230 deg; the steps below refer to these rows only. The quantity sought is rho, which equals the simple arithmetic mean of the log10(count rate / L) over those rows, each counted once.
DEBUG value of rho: -0.0072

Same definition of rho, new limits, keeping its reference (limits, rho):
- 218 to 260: -0.0397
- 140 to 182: -0.0058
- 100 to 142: -0.0081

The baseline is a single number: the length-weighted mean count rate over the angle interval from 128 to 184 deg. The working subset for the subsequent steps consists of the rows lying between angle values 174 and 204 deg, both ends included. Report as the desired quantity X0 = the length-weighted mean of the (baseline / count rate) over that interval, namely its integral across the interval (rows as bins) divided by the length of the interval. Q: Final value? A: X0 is 1.05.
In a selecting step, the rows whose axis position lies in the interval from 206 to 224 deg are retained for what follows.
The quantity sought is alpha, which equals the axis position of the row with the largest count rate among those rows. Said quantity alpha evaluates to 207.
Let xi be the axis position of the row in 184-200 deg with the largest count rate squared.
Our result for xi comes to 199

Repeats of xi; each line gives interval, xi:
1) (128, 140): 133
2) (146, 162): 159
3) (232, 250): 233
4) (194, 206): 205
